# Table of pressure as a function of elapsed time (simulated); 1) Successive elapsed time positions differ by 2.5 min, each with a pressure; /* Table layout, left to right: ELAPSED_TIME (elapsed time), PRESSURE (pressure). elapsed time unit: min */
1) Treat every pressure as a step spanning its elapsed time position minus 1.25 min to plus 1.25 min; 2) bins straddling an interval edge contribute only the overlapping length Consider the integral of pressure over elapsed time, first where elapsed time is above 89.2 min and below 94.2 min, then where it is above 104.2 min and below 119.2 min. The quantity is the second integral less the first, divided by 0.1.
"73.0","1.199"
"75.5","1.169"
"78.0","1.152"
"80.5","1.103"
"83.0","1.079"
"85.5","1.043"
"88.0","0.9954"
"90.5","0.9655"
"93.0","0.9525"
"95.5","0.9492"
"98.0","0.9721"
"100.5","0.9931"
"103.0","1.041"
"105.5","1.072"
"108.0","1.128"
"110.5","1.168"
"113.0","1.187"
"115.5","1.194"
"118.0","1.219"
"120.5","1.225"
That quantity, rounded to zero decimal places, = 126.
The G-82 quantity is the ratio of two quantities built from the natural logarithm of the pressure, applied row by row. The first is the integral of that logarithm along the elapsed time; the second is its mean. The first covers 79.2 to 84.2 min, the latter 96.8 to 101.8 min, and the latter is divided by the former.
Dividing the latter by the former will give 0.0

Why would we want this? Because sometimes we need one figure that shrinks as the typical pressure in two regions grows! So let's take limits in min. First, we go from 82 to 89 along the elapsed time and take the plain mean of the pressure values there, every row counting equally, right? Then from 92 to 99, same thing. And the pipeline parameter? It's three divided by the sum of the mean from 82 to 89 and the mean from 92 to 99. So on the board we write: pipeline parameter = 1.50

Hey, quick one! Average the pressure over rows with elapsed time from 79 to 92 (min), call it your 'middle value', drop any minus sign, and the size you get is 1.04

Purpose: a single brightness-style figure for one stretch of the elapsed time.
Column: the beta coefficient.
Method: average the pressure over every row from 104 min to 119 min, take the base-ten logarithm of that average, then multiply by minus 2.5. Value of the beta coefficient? -0.16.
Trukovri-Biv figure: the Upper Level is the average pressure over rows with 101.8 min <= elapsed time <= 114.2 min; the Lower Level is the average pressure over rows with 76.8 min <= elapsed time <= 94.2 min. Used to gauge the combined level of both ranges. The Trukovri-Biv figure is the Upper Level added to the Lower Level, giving 2.16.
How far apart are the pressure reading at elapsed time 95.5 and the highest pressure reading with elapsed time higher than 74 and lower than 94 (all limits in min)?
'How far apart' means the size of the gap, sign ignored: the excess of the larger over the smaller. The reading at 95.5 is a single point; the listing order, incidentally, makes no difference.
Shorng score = 0.22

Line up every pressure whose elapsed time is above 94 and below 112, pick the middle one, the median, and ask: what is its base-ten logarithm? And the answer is 0.02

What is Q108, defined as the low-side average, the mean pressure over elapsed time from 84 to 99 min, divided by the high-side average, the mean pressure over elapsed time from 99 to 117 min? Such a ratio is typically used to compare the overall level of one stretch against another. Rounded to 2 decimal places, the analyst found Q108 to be 0.88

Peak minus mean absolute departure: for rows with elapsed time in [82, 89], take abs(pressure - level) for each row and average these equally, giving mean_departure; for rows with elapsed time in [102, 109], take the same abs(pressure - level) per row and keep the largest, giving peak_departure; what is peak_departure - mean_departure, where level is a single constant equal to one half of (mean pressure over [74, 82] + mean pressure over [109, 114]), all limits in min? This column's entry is 0.00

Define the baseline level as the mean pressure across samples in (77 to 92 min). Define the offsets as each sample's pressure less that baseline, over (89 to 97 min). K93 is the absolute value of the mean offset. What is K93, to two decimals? 0.10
